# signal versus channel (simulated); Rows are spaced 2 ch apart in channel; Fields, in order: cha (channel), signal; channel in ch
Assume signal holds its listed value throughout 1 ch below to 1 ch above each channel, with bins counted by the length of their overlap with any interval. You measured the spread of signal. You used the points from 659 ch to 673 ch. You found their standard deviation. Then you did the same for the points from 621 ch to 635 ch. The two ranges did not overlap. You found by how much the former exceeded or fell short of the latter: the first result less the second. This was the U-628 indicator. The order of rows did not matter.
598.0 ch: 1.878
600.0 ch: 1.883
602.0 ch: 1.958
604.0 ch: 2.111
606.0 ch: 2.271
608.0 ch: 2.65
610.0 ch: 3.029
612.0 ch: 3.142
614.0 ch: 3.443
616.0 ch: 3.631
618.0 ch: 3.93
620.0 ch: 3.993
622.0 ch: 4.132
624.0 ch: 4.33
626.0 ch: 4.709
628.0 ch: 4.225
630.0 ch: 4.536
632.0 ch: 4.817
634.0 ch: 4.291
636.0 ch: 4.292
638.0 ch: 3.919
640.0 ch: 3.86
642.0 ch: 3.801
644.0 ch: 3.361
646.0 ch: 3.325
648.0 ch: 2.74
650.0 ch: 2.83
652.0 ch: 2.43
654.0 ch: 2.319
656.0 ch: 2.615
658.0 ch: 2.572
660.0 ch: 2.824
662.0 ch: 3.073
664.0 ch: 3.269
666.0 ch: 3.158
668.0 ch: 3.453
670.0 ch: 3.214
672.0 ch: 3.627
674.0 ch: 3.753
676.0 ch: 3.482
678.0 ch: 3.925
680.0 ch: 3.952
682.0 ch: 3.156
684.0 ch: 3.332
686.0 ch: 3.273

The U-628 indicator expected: 0.00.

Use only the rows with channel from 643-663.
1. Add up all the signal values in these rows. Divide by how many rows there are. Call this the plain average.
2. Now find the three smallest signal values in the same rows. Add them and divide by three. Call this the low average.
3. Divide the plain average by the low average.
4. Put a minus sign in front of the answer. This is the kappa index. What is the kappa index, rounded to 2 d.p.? -1.15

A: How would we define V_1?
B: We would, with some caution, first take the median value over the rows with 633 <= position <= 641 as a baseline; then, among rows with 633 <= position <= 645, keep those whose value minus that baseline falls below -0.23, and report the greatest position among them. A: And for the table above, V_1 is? 644.0 ch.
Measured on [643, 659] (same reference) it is 658.0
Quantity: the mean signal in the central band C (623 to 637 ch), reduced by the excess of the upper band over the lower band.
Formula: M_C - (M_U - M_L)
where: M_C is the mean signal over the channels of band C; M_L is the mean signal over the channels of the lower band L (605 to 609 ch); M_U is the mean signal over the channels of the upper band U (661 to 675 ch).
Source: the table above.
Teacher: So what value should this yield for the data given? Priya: 3.6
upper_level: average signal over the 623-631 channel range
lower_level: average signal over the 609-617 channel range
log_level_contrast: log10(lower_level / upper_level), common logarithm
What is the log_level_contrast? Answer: -0.13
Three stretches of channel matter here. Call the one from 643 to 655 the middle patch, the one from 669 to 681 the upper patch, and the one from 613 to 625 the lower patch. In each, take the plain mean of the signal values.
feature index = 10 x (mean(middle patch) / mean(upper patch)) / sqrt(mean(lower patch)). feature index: 3.9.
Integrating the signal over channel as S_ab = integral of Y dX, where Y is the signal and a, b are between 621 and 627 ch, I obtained 26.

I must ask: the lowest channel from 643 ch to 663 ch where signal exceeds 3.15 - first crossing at 644.0 ch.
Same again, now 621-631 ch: 622.0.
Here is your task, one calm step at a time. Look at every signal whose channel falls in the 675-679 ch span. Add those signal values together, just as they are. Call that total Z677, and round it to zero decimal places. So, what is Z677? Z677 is 7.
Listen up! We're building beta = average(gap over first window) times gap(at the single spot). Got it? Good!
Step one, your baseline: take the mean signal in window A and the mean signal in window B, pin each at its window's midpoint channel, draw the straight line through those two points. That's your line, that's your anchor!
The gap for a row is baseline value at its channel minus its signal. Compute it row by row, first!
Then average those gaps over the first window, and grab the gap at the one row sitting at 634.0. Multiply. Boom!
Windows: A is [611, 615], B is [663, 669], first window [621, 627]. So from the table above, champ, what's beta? 1.1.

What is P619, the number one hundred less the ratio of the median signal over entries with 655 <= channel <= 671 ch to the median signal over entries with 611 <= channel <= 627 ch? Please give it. 99.2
